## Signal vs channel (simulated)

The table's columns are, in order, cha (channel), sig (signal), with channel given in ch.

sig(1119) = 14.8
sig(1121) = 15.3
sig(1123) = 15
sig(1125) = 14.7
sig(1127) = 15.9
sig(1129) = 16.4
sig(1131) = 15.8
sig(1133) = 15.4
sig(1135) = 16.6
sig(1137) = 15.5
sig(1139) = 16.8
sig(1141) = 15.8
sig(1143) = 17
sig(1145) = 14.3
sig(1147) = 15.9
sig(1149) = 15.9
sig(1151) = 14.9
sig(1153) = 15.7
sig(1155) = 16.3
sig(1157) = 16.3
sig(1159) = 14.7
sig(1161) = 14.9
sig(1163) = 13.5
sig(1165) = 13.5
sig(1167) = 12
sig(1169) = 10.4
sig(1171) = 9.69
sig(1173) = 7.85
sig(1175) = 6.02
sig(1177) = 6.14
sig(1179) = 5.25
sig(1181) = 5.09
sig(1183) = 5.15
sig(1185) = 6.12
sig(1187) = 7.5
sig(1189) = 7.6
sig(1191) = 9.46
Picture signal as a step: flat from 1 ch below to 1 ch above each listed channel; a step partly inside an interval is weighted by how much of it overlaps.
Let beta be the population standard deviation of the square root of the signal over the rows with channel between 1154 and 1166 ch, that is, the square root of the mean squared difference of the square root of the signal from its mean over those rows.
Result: 0.15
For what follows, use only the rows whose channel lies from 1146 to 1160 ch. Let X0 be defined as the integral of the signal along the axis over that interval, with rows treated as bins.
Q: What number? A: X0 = 219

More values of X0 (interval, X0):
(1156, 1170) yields 191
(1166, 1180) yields 115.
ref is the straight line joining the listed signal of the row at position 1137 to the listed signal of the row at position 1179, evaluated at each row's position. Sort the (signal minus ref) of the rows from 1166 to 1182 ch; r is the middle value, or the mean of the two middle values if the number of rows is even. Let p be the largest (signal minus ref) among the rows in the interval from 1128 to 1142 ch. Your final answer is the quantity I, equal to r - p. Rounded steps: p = 1.8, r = 0.8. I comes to -1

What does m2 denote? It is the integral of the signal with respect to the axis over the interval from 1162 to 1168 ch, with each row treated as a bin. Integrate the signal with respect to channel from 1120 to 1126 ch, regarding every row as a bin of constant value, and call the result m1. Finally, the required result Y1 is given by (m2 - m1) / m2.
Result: -0.15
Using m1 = 90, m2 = 78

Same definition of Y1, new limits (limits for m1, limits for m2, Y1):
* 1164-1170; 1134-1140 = 0.27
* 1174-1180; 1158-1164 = 0.60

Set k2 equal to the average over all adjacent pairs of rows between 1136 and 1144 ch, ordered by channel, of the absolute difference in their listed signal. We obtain 1.2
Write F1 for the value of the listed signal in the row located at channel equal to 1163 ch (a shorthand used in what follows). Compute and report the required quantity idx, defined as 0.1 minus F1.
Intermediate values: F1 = 13.5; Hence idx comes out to -13.4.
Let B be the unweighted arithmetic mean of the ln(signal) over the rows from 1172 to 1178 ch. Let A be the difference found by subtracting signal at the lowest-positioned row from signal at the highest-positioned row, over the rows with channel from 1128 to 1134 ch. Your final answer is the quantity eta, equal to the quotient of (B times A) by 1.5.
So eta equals -1.3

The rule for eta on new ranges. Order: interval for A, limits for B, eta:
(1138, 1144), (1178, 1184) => 0.2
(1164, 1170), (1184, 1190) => -4.0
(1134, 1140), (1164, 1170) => 0.3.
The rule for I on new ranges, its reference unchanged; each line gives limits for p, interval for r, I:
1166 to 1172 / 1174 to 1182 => -4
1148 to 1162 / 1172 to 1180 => -5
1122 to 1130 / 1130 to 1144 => 2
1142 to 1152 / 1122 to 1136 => -4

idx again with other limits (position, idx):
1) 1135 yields -16.5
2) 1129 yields -16.3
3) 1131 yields -15.7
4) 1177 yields -6.0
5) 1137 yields -15.4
